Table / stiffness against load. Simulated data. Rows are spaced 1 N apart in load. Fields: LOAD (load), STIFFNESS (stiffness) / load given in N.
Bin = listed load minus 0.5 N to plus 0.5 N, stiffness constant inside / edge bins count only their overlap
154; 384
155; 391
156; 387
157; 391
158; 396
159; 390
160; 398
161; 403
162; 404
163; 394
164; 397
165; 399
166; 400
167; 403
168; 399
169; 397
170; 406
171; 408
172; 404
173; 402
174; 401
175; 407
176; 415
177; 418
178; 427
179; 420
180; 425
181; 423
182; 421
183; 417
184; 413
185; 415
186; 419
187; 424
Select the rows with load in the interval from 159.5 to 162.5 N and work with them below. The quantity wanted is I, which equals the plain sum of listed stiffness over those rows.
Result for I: 1205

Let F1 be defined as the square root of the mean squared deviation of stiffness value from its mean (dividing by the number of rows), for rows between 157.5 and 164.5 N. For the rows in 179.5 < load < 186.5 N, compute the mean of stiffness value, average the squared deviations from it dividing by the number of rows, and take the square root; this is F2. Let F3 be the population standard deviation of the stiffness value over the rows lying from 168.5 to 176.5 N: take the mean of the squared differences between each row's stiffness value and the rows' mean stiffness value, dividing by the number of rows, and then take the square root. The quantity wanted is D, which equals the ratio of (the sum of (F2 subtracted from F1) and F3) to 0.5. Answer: 11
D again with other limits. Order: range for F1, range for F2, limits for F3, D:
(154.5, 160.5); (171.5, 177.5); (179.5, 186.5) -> 2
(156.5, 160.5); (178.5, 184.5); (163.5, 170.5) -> 5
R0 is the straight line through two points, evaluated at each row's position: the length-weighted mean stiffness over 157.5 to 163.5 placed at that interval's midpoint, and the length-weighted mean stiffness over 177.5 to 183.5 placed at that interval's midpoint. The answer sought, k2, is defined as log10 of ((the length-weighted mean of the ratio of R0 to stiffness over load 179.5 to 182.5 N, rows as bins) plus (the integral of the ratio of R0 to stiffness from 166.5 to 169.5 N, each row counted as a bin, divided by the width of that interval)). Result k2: 0.305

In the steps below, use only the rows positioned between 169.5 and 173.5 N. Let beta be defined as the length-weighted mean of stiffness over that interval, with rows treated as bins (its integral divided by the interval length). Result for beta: 405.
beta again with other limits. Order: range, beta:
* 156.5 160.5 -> 394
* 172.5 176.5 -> 406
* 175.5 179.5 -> 420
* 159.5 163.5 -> 400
